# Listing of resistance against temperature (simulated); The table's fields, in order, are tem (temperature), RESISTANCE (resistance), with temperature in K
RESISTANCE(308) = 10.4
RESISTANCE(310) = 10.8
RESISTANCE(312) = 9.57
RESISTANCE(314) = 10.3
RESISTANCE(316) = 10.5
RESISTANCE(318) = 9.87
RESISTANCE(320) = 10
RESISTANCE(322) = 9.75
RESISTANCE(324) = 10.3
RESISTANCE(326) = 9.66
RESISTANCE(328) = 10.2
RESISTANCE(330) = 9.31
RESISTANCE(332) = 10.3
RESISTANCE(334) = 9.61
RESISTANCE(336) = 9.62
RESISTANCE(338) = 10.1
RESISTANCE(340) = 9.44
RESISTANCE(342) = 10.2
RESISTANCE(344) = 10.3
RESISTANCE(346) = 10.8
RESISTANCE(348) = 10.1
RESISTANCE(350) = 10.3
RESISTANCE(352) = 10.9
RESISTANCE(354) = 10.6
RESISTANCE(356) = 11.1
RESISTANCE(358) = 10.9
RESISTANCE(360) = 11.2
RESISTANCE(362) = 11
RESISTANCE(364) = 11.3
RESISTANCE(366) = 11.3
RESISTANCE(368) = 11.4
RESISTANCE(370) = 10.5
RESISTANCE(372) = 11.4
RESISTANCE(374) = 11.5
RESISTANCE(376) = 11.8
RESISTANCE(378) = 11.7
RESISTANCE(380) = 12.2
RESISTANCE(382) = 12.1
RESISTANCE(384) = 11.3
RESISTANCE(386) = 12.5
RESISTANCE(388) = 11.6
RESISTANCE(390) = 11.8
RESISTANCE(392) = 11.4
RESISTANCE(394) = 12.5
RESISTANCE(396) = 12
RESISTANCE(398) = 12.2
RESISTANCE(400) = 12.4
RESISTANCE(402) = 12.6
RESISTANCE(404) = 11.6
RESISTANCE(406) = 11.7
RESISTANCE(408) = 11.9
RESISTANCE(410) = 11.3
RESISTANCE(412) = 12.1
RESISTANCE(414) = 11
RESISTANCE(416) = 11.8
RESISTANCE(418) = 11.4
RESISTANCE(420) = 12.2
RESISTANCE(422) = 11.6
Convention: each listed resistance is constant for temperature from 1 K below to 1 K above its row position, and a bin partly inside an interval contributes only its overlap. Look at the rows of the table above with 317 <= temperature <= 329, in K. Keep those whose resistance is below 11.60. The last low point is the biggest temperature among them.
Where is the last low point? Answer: 328 K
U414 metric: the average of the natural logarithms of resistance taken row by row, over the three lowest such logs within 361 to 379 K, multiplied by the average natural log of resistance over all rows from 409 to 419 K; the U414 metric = 5.84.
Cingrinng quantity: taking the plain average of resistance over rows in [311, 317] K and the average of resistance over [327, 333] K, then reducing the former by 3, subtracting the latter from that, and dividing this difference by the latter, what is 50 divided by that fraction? -177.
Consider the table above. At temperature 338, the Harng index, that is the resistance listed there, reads 10.1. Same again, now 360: 11.2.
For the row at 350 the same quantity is 10.3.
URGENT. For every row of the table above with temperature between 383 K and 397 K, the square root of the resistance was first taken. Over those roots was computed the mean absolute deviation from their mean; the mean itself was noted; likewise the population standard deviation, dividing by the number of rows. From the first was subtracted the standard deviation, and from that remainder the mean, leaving -3.45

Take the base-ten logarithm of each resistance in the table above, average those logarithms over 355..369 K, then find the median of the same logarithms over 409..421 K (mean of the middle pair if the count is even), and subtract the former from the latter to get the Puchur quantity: 0.02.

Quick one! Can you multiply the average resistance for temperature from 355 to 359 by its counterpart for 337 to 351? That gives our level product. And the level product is 112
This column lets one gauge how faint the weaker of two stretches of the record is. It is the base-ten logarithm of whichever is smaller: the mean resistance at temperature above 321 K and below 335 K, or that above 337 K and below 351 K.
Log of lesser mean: 0.99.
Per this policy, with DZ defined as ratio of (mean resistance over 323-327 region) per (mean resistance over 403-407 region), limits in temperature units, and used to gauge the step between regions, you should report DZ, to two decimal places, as 0.86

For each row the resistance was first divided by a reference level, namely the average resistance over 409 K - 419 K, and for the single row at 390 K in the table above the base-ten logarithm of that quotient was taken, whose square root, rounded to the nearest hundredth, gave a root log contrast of 0.10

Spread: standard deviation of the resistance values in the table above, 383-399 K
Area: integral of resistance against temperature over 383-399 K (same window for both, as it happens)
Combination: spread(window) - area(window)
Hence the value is -190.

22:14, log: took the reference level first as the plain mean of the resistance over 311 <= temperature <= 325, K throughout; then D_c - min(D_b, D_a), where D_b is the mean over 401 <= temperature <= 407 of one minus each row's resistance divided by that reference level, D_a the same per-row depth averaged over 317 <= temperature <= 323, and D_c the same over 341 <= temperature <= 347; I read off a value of 0.153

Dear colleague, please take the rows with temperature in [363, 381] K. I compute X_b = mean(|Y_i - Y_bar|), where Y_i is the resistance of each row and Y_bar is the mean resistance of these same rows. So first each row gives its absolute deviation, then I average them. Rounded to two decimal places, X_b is 0.31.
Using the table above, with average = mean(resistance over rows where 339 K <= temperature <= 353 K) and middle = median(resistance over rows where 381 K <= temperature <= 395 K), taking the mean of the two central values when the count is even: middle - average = 1.5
